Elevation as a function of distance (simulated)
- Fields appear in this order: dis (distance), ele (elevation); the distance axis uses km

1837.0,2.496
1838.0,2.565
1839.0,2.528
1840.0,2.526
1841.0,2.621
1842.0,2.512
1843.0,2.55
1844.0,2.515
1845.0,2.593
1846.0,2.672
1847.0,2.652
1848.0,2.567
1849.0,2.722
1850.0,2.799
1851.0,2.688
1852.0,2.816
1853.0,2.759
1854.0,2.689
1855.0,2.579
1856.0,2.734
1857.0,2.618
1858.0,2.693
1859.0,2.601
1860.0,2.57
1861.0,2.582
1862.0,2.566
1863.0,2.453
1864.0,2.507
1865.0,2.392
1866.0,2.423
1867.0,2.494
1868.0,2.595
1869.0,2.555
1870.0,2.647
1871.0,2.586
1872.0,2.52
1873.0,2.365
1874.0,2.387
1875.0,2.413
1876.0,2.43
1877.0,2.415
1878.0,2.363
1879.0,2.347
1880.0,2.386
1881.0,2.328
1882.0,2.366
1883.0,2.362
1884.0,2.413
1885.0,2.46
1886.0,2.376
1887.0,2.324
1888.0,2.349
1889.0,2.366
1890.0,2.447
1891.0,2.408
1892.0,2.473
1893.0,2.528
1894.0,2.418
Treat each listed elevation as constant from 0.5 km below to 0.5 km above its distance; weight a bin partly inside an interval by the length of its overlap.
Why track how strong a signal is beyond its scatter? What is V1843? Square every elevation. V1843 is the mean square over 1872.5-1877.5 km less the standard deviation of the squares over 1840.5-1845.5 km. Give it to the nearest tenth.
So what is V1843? 5.5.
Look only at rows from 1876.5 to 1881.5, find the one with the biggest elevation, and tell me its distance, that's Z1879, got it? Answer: 1877.0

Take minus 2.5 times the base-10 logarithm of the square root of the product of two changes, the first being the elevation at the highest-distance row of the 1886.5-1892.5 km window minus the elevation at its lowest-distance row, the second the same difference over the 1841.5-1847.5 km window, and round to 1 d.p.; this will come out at 2.1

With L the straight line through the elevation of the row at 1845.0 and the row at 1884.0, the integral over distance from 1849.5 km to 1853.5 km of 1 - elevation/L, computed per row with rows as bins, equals -0.32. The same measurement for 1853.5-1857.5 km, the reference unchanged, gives -0.17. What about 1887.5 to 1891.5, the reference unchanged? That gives -0.01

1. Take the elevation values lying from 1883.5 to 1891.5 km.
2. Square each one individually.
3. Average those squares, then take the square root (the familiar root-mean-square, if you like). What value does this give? 2.39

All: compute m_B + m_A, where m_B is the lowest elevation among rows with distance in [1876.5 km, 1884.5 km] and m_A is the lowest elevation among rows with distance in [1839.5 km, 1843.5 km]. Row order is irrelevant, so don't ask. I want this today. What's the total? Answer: 4.840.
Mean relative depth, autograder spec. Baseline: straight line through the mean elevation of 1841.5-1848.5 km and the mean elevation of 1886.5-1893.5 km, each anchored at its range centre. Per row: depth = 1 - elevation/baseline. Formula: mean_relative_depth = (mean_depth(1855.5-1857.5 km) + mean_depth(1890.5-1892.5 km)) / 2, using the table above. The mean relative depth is -0.034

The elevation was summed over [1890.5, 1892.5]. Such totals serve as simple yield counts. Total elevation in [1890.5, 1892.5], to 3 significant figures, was 4.88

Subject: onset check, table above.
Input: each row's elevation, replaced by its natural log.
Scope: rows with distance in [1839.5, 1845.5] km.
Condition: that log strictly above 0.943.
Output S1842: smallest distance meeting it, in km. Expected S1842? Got 1841.0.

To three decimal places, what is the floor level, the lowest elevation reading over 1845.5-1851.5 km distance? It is 2.567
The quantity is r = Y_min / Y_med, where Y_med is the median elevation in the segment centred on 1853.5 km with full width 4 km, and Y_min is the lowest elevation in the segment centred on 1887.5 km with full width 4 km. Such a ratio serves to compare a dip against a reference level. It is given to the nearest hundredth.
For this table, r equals 0.85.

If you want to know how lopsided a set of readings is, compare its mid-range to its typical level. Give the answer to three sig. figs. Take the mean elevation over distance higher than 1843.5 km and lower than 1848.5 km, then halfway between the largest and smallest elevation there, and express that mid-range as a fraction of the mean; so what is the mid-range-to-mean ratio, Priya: 0.998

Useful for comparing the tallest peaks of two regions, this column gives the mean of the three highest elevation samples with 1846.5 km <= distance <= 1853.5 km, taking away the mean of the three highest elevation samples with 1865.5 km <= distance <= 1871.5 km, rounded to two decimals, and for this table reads 0.18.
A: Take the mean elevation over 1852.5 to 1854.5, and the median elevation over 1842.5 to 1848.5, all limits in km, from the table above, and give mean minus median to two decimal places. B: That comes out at 0.14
